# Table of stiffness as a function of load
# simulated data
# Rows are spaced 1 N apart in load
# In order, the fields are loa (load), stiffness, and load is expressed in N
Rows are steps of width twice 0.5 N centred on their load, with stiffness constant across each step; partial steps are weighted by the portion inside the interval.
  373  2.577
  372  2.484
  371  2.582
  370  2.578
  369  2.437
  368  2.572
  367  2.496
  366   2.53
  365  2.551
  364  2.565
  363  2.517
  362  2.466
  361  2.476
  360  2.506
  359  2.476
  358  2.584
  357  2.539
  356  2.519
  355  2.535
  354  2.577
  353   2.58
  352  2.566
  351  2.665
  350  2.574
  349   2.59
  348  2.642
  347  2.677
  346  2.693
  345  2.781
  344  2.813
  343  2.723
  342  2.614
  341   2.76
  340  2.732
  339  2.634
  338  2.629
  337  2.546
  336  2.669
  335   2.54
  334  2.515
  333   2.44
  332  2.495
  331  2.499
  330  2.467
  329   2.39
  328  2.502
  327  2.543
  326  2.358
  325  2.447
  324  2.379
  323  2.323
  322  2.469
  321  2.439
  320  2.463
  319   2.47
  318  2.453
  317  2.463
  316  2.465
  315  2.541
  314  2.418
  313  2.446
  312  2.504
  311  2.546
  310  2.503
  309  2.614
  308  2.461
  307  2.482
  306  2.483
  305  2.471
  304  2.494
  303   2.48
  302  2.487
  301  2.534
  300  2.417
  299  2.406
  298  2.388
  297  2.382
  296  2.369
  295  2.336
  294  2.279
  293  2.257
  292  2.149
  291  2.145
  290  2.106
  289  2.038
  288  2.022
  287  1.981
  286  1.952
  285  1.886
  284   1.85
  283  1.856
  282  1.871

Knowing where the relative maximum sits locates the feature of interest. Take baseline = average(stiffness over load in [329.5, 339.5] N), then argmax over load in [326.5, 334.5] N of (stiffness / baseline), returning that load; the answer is 327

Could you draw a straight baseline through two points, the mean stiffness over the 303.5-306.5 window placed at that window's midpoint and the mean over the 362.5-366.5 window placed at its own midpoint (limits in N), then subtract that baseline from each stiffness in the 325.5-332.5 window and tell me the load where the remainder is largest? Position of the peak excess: 327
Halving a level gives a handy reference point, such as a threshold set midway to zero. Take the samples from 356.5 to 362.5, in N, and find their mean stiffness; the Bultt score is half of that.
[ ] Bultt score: 1.25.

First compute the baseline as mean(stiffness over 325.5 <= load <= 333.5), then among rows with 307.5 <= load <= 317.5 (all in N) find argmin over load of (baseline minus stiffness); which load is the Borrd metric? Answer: 309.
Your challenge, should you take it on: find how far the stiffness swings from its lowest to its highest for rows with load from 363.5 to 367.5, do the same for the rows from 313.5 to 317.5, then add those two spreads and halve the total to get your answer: 0.096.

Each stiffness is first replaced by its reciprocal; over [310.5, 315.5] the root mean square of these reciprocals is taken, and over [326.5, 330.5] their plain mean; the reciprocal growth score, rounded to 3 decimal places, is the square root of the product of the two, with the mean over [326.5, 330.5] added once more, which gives 0.807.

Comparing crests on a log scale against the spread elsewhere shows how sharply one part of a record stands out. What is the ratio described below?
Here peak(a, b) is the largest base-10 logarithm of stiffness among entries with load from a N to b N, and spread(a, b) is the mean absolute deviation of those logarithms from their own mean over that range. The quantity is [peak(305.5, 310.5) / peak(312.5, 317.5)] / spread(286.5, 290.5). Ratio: 137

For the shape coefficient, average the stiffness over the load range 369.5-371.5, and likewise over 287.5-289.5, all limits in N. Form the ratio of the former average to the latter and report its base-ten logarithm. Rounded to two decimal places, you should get 0.10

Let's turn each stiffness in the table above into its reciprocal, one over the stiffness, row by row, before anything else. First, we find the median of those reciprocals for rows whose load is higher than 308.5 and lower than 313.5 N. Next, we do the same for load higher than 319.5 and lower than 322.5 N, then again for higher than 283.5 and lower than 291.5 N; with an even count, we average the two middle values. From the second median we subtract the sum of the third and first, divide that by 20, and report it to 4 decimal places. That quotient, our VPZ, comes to -0.0247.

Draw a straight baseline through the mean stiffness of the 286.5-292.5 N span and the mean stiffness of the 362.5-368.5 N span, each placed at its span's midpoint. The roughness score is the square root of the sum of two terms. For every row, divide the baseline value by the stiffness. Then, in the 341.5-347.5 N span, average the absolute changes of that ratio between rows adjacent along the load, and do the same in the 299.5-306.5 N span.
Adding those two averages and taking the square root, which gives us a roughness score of 0.187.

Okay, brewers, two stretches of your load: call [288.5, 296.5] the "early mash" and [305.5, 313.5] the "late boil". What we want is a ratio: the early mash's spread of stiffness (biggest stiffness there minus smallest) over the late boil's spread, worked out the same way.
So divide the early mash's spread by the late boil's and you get 2.0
